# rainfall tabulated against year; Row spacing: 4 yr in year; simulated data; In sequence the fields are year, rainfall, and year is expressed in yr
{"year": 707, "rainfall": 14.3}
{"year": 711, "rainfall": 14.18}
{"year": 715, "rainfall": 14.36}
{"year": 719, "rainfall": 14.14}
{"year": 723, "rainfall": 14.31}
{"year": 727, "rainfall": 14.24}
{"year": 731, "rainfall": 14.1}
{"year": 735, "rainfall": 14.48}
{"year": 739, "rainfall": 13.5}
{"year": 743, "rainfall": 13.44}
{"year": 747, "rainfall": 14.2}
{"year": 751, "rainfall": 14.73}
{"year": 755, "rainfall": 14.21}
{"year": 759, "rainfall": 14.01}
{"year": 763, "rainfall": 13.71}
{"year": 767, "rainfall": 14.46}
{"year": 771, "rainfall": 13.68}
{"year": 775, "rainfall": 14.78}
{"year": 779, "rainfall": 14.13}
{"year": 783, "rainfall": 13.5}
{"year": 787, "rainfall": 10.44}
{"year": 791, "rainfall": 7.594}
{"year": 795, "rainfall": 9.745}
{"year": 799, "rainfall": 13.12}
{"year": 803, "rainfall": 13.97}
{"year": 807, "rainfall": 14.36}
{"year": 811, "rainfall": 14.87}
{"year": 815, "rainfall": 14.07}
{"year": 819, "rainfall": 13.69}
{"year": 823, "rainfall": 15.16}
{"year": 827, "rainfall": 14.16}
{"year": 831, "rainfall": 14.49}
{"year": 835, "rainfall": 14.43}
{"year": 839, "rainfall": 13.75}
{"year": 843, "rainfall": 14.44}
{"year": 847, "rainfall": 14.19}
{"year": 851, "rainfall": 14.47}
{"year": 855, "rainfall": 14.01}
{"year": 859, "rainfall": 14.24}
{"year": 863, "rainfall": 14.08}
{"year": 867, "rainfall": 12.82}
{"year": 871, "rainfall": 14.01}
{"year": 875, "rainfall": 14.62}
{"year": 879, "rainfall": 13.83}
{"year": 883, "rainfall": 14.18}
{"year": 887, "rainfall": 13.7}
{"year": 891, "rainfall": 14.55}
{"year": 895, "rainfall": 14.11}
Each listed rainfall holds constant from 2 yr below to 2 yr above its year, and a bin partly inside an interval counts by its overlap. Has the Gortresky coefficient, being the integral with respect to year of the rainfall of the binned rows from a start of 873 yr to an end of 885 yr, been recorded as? 171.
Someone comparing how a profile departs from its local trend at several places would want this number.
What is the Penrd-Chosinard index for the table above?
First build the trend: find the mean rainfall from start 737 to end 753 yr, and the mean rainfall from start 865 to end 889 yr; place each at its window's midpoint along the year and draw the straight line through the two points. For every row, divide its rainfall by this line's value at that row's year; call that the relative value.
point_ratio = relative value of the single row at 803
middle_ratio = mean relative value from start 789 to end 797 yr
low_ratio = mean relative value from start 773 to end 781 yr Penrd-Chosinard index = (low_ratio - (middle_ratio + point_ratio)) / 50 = -0.0118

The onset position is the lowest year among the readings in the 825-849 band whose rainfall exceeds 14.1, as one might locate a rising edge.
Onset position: 827 yr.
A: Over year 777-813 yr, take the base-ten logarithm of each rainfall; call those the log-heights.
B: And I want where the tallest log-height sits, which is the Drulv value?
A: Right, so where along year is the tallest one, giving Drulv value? 811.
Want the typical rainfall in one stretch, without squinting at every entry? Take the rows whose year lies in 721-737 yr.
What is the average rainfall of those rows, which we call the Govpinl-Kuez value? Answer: 14.3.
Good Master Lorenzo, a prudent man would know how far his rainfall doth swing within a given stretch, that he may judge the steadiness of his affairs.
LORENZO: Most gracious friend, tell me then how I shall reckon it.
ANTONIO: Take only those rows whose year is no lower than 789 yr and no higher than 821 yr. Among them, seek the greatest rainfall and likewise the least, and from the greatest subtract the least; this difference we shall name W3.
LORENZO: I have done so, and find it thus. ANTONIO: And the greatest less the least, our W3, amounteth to 7.3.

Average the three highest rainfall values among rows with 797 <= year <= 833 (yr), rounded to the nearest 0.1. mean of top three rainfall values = 14.8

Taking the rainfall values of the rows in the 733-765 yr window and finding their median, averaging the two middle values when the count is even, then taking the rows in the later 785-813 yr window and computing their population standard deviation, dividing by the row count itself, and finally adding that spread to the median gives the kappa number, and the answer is 16.7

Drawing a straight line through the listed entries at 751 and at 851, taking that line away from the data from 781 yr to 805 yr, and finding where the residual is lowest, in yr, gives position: 791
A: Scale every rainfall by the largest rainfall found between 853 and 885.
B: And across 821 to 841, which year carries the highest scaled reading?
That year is 823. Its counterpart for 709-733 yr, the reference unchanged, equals 715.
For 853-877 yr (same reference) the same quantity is 875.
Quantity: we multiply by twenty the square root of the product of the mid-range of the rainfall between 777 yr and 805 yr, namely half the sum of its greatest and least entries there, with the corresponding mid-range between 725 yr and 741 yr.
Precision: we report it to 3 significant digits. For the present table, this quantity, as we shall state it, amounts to 247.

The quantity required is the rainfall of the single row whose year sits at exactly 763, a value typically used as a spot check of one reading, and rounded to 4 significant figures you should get 13.71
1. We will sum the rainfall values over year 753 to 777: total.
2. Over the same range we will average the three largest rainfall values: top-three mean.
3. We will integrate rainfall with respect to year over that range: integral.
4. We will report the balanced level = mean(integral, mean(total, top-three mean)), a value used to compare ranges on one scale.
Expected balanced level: 195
